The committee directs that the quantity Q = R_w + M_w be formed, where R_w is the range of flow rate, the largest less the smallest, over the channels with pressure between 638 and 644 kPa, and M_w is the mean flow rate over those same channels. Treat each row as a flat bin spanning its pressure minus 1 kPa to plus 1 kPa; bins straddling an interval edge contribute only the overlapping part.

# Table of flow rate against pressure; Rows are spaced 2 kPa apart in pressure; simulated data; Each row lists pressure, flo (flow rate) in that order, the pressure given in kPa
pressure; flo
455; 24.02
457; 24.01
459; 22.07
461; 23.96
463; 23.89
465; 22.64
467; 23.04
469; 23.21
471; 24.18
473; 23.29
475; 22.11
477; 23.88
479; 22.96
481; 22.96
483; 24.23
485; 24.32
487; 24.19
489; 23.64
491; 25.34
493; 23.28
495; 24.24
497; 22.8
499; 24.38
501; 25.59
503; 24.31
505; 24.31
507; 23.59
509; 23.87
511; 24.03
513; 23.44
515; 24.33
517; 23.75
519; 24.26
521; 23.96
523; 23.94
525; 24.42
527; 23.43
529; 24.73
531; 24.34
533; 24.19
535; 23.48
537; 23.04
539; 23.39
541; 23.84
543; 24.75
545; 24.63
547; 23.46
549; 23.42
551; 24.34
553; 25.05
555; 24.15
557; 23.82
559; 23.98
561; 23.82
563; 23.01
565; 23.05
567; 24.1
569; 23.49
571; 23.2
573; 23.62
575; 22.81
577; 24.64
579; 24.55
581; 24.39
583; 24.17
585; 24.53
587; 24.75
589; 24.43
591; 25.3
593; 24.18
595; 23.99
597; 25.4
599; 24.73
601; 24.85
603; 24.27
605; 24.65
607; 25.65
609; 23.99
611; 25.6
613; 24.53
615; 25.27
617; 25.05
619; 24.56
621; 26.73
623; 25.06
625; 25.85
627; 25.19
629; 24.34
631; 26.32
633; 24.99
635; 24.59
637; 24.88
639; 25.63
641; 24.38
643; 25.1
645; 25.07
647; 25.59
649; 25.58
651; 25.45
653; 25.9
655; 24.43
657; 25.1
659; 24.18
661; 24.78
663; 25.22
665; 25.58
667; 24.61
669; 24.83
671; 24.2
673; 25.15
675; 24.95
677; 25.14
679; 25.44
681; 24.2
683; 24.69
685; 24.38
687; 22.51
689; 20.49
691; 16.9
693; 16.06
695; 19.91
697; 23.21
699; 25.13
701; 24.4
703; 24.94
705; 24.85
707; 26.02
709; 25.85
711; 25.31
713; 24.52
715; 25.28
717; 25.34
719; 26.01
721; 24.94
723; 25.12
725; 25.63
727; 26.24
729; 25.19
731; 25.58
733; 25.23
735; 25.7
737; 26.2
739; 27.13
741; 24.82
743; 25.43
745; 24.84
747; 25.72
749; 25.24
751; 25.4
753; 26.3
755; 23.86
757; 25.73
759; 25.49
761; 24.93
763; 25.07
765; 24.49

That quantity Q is 26.3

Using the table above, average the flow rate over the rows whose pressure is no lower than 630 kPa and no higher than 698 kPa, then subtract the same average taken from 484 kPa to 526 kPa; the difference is 0.0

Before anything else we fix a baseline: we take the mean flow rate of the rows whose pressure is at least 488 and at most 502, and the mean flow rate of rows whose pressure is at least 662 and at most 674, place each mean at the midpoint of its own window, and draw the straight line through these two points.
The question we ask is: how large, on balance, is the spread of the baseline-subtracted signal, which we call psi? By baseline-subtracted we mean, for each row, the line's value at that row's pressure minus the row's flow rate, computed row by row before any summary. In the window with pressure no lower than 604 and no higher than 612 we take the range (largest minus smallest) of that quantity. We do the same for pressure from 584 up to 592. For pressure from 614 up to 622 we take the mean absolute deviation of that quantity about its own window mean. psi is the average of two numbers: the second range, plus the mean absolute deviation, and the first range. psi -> 1.59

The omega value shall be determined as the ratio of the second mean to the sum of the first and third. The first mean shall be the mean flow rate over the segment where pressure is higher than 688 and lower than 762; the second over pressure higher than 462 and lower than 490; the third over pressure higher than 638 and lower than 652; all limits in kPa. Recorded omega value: 0.471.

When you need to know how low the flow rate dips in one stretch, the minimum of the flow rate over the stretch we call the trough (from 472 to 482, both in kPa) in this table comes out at 22.11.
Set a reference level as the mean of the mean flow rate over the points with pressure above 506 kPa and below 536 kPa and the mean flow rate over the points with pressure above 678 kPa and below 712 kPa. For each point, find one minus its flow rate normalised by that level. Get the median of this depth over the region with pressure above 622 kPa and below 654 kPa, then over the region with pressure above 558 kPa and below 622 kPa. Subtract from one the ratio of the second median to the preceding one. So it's 0.43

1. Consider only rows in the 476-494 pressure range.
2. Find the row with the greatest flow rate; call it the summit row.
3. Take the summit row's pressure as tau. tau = 491 kPa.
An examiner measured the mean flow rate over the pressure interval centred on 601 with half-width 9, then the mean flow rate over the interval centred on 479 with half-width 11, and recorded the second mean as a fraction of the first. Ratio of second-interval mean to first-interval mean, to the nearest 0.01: 0.96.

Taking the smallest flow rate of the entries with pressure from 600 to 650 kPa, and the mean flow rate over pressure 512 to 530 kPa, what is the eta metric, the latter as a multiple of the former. 1.00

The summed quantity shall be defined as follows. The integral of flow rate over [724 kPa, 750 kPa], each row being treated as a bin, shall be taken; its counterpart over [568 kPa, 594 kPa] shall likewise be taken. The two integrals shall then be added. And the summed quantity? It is 1294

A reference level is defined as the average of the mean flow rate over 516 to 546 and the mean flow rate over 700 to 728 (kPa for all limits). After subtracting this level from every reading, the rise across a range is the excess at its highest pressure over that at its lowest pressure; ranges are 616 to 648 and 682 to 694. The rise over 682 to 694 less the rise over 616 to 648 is -9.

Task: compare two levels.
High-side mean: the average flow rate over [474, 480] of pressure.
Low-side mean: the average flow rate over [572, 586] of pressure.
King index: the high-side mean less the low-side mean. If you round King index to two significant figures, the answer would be -1.1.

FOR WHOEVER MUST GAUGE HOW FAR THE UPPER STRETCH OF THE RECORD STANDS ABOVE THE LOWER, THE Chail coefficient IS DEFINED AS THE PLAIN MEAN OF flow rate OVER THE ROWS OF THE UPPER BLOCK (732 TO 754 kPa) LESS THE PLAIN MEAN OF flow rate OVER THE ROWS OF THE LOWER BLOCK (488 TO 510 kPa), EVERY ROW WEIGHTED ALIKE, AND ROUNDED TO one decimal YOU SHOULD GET 1.5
